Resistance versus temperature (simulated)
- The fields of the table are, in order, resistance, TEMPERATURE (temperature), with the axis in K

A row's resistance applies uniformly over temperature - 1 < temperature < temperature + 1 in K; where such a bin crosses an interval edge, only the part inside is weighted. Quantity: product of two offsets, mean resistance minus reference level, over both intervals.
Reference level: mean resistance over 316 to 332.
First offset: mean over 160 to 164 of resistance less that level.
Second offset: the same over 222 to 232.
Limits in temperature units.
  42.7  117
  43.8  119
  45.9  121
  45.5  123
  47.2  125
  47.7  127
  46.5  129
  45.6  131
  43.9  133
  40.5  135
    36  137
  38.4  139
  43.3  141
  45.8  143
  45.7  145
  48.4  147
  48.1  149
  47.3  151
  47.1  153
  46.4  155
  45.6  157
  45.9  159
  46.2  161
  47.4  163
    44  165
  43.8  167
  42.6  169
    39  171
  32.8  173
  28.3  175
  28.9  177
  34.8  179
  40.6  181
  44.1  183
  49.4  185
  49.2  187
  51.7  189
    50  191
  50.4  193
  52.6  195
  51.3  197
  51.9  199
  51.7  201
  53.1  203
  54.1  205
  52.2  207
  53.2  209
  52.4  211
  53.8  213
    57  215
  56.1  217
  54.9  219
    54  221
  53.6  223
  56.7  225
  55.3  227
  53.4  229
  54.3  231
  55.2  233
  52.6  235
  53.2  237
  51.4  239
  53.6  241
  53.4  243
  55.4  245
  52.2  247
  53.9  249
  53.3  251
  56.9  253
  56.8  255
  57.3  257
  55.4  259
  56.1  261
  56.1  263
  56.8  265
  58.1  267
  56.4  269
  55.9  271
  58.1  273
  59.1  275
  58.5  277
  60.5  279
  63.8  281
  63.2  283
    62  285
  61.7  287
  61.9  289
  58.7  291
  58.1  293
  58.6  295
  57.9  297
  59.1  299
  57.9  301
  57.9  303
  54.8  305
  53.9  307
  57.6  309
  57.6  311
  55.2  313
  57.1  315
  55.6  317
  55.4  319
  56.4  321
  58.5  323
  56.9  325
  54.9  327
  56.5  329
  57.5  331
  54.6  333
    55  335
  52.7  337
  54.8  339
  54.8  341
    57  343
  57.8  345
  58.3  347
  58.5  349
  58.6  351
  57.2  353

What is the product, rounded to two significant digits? 17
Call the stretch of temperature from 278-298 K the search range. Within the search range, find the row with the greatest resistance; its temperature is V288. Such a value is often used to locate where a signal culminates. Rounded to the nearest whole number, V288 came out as 281 K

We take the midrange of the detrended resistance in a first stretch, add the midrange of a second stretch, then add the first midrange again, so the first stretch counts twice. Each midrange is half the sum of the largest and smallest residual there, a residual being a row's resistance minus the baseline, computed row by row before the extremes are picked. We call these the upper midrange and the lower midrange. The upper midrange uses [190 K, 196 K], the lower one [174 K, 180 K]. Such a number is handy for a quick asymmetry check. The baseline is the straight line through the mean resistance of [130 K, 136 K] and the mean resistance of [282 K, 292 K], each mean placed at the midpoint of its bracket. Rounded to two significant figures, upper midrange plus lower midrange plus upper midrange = -15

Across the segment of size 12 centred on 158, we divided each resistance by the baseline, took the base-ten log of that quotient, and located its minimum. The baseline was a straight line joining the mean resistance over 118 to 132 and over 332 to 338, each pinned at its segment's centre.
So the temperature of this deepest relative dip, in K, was 157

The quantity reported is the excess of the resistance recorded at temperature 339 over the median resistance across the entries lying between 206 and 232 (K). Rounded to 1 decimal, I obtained 0.8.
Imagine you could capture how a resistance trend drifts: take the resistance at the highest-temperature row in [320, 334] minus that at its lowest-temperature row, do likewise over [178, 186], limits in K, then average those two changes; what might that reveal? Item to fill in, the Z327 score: 6.4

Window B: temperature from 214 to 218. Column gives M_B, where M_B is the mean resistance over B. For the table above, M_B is 57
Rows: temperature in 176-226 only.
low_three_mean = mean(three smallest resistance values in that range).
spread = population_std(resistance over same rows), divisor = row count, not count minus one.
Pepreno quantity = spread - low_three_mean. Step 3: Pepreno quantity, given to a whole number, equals -28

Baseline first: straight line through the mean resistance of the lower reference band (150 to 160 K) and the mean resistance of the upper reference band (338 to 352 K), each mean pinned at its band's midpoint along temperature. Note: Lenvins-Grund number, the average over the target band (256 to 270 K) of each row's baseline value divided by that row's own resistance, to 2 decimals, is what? 0.93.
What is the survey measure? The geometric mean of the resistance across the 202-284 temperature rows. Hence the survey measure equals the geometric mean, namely 55.5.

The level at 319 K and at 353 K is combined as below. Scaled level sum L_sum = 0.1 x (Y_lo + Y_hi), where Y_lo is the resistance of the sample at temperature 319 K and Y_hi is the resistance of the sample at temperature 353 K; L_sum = 11.3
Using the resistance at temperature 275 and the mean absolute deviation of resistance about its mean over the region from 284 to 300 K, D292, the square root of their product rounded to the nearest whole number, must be 10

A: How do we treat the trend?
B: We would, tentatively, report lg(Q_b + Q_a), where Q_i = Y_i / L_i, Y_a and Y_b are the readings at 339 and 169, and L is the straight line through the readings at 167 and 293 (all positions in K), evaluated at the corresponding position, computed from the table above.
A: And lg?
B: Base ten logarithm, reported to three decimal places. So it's 0.263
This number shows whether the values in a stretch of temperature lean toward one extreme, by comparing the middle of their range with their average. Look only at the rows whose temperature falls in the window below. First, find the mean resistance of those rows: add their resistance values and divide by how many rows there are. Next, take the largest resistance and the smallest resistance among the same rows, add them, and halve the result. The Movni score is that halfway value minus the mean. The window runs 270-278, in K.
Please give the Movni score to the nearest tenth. -0.4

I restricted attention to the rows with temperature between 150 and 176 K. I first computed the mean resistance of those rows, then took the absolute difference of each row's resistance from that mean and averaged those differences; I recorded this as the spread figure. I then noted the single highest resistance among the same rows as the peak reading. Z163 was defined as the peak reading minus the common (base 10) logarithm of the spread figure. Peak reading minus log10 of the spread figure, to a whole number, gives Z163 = 47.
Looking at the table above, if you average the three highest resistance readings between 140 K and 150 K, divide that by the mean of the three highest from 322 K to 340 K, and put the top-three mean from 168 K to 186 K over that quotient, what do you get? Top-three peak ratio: 55.1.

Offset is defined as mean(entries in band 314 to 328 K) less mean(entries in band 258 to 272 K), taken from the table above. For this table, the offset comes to 0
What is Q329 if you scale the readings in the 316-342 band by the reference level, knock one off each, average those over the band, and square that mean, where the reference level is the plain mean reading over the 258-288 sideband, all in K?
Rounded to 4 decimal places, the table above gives 0.0028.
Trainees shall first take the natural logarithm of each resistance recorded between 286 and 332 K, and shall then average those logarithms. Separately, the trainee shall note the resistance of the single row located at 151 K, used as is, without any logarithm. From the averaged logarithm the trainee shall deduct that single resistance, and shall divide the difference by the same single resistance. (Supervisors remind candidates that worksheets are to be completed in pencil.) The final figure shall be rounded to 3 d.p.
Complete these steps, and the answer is -0.914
